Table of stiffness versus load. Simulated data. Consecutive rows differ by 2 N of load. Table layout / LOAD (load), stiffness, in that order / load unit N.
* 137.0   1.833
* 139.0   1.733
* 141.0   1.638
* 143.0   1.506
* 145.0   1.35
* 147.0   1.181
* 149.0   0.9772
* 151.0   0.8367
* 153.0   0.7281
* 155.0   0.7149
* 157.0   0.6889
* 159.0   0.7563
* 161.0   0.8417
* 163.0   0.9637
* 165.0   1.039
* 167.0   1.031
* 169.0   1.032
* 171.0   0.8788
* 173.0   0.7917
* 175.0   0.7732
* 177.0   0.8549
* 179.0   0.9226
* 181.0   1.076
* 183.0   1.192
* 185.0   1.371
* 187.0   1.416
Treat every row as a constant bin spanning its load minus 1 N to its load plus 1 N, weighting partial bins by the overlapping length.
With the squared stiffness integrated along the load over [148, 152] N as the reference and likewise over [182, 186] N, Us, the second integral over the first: 2.0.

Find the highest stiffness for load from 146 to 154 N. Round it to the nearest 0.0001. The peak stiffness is 1.1810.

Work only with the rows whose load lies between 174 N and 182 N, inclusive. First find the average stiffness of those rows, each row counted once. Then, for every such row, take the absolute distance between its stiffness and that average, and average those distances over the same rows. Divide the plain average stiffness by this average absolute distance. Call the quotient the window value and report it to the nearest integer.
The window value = 10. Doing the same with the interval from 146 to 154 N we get 6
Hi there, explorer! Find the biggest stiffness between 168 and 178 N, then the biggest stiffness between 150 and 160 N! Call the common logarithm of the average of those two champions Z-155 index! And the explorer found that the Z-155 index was -0.029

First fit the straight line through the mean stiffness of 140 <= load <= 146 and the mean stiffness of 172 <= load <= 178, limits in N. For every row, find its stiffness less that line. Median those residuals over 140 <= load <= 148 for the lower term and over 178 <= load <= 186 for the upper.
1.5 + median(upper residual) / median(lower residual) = -8.4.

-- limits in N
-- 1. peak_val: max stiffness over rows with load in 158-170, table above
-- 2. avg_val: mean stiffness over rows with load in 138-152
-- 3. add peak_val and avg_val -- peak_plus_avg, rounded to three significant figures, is 2.36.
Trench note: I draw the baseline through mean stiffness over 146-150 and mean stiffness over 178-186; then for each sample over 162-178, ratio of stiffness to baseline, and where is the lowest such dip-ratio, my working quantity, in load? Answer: 175.0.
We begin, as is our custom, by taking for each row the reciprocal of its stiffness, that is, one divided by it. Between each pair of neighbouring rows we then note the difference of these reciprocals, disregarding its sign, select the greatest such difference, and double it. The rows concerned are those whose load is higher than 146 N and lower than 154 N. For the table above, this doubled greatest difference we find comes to 0.36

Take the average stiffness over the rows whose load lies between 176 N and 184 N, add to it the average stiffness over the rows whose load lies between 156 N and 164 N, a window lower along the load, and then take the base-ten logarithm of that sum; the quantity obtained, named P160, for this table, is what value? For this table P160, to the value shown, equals 0.26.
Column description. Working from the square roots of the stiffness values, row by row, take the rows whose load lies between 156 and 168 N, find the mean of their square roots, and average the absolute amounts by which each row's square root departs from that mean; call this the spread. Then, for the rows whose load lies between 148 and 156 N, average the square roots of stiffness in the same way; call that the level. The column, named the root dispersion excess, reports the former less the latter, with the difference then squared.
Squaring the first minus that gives 0.70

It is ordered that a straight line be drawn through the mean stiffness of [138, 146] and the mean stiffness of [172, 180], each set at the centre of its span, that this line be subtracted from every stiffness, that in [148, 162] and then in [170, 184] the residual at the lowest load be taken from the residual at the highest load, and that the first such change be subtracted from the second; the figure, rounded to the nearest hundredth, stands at 0.45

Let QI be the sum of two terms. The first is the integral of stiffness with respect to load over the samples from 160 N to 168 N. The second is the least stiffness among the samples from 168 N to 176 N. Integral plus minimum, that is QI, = 8.5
